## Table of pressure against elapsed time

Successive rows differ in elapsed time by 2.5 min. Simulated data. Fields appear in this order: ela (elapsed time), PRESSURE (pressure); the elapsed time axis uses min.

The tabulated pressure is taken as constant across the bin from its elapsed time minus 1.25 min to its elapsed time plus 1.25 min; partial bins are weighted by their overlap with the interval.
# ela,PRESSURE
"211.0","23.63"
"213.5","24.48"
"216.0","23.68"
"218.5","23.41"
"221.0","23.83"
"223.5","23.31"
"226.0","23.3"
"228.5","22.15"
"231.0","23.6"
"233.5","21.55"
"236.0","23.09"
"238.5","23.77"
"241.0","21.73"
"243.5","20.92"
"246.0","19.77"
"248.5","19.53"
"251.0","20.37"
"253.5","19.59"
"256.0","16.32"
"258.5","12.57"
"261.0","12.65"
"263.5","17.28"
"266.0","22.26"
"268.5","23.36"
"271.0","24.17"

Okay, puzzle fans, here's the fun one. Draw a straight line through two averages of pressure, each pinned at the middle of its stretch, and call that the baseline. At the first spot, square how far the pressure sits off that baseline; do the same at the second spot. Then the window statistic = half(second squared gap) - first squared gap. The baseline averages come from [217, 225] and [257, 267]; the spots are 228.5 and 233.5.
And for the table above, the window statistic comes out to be 0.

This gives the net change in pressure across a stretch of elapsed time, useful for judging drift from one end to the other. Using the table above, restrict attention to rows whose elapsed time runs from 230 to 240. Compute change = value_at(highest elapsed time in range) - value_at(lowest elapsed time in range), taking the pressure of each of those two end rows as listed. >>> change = 0.2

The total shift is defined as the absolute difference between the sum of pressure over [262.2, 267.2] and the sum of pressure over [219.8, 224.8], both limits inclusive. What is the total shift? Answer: 7.6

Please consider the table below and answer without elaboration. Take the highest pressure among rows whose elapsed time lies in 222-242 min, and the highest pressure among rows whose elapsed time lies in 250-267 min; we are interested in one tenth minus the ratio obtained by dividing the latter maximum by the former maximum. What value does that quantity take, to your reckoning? -0.836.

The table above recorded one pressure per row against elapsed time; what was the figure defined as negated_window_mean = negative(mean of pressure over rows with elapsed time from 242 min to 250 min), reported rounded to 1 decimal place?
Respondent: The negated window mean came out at -20.1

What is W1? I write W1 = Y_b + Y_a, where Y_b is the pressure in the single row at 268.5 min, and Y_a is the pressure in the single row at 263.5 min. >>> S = 41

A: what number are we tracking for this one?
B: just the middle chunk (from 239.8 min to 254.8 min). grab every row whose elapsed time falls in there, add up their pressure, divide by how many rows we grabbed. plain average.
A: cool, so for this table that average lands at 20.3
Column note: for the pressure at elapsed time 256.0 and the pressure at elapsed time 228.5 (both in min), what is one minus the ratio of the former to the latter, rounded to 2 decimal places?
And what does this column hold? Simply 0.26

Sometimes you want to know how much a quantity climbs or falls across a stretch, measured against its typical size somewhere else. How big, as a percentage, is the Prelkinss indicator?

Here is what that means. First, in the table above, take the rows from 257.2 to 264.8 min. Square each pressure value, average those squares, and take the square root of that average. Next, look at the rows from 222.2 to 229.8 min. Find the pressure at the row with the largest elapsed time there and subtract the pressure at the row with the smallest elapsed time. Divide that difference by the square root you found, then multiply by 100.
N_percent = -8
